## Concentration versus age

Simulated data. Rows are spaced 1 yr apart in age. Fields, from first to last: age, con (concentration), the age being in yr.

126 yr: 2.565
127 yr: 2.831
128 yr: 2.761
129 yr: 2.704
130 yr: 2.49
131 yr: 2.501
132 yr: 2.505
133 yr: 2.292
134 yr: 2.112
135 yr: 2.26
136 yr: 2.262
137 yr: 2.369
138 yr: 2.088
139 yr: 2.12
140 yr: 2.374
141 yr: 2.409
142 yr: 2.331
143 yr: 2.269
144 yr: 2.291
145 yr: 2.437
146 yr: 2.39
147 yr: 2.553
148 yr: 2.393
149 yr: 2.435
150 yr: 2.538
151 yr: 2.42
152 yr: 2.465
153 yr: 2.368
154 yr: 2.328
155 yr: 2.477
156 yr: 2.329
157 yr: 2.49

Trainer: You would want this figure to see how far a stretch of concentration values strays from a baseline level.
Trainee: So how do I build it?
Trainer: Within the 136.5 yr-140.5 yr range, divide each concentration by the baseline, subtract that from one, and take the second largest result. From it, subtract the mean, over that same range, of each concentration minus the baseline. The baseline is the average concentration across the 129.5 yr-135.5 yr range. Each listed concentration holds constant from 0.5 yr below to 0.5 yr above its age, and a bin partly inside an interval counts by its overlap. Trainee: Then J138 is 0.22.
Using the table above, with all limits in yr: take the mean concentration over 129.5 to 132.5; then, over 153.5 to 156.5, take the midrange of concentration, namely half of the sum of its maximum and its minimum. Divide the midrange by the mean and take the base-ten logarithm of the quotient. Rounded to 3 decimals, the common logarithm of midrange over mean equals -0.017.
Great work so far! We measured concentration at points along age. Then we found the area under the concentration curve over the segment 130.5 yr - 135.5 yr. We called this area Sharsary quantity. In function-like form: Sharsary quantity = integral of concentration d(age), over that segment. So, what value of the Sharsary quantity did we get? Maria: 11.7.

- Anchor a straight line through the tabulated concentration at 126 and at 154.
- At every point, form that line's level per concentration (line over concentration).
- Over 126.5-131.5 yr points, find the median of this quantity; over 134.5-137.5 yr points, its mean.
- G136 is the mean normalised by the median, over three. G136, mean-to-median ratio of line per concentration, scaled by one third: 0.383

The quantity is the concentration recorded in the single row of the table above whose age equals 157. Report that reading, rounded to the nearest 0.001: 2.490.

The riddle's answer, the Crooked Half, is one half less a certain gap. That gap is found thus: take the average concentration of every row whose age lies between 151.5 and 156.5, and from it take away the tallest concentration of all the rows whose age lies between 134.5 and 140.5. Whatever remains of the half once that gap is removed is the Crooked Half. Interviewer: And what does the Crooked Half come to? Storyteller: 0.48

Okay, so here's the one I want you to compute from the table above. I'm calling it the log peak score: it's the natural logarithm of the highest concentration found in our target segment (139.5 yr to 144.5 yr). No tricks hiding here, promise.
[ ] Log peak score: 0.88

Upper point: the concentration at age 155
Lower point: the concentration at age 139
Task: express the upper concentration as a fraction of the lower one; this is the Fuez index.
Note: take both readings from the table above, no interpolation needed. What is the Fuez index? 1.17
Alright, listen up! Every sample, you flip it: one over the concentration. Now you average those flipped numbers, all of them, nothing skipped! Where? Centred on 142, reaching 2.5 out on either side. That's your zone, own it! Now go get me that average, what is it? 0.429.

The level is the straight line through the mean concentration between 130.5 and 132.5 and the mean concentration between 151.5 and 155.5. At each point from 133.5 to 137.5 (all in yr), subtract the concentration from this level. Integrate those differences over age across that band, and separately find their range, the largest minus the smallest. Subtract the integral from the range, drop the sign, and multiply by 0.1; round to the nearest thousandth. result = 0.067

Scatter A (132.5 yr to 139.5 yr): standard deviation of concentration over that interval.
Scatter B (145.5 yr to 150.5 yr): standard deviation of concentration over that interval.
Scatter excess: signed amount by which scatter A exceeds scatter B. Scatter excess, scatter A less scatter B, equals 0.03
